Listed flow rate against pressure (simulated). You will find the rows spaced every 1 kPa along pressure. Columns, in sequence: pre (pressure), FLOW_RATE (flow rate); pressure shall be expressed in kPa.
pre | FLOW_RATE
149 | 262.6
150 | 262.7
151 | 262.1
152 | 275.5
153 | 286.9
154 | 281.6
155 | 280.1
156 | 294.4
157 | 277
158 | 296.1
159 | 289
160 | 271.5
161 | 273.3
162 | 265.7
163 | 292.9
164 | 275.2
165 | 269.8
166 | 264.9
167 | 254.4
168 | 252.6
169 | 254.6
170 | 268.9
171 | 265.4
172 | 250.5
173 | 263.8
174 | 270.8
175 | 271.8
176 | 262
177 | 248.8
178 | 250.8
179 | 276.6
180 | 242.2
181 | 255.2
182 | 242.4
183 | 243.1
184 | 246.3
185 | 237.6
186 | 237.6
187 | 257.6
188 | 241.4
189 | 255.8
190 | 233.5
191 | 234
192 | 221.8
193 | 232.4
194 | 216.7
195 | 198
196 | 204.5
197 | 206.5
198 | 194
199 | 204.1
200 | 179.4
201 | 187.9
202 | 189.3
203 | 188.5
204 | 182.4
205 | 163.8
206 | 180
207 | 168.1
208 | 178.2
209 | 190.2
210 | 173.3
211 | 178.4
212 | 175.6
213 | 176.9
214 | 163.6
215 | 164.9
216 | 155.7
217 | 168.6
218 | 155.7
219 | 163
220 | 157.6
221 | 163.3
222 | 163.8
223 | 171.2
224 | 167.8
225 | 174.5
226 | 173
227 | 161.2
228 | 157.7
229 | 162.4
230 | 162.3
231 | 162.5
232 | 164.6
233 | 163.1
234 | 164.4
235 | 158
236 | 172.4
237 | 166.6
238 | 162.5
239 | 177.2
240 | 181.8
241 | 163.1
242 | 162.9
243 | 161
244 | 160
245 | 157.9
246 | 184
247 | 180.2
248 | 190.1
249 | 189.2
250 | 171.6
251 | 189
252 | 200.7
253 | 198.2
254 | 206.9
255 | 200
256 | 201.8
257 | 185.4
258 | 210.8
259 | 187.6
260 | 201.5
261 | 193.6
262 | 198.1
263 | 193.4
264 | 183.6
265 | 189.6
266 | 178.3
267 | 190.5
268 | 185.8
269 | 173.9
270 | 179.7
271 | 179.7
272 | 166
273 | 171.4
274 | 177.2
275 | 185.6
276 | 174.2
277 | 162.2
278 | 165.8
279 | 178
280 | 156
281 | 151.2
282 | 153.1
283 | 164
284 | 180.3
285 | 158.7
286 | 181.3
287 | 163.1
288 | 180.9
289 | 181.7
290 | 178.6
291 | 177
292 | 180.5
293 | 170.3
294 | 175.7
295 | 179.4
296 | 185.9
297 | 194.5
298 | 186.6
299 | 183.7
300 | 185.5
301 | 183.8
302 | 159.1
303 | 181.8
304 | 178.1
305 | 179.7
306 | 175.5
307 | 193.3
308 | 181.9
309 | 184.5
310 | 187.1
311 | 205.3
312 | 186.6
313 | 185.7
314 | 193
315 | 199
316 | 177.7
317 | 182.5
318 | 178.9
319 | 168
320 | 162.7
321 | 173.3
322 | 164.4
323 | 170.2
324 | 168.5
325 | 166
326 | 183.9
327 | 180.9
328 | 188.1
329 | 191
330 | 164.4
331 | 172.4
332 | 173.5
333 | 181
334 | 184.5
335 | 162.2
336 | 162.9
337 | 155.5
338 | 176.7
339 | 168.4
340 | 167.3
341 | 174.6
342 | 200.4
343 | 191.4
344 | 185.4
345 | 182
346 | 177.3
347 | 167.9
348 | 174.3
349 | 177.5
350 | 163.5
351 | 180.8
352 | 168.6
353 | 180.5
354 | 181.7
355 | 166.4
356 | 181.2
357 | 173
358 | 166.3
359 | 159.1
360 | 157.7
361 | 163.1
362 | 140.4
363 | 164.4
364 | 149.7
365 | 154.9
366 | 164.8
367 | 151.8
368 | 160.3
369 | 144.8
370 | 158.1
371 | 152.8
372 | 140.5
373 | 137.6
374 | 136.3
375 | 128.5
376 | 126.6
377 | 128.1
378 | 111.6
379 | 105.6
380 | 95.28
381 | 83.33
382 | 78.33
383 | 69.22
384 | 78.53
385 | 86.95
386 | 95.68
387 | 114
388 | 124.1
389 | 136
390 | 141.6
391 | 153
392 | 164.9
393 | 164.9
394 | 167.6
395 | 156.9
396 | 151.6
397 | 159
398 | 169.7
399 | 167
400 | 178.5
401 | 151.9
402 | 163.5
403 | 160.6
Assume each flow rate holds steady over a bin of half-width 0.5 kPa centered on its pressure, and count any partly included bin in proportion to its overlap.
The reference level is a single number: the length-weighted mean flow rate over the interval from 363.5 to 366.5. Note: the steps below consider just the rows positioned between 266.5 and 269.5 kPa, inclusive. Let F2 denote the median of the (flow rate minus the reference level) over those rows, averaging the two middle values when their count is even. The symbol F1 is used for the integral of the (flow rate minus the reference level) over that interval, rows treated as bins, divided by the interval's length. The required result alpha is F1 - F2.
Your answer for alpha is -2.4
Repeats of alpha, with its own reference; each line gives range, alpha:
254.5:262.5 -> -1.7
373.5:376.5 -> 2.0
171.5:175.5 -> -3.1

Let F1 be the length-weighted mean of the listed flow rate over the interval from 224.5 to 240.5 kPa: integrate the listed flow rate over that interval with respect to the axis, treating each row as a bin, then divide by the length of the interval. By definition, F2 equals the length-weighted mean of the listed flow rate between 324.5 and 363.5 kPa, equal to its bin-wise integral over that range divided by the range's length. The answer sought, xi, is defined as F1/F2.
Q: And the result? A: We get 0.96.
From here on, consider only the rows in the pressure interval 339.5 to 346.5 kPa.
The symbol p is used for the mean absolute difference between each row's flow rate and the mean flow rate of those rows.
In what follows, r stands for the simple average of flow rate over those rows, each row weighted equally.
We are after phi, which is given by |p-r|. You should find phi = 174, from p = 8.4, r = 183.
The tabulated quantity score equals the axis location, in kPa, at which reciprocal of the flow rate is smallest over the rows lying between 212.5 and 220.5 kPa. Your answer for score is 213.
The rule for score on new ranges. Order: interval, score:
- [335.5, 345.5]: 342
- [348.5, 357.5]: 354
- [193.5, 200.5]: 194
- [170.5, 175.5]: 175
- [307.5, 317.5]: 311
